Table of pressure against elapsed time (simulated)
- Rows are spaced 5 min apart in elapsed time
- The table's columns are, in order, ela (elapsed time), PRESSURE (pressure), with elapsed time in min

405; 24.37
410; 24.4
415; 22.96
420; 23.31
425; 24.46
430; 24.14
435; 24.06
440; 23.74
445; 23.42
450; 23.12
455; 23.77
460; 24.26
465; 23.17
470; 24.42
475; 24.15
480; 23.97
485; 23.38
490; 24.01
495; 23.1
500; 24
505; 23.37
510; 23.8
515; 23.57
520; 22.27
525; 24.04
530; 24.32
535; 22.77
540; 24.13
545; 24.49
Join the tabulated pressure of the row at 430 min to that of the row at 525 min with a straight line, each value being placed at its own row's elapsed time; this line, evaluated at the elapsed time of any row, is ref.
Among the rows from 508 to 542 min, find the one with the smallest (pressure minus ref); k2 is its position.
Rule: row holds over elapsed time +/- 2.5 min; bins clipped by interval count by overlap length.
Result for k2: 520 min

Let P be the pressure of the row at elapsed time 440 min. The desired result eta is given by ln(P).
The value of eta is 3.17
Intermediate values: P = 23.74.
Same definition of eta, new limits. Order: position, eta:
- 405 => 3.19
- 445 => 3.15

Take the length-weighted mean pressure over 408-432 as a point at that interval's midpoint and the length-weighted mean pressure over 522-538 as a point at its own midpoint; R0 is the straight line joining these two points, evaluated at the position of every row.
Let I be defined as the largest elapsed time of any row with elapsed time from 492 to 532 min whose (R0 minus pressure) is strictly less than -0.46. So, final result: 530 min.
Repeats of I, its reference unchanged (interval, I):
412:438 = 425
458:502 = 470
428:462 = 460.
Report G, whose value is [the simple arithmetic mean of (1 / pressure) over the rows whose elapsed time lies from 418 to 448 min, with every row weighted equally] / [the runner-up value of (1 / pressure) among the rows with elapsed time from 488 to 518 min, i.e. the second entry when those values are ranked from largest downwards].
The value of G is 0.980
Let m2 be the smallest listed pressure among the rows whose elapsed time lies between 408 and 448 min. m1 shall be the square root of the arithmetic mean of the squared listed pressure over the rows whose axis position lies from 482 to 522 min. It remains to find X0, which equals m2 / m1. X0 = 0.979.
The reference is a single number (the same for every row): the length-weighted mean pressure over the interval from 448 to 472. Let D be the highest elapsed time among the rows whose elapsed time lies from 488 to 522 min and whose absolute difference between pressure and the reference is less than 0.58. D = 515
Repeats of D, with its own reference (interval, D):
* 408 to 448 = 445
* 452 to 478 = 475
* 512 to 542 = 540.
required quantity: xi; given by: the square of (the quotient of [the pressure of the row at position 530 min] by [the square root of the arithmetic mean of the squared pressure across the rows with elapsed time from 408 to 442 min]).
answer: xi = 1.04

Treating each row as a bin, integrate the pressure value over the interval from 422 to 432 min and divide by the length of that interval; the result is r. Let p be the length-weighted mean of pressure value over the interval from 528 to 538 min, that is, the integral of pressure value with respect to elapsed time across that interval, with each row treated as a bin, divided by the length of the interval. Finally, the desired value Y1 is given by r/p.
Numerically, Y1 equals 1.03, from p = 23.5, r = 24.3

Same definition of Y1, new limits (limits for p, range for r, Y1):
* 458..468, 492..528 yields 0.99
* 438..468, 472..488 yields 1.01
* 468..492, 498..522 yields 0.98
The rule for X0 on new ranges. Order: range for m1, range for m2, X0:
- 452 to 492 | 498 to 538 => 0.932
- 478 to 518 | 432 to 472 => 0.977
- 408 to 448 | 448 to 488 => 0.971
